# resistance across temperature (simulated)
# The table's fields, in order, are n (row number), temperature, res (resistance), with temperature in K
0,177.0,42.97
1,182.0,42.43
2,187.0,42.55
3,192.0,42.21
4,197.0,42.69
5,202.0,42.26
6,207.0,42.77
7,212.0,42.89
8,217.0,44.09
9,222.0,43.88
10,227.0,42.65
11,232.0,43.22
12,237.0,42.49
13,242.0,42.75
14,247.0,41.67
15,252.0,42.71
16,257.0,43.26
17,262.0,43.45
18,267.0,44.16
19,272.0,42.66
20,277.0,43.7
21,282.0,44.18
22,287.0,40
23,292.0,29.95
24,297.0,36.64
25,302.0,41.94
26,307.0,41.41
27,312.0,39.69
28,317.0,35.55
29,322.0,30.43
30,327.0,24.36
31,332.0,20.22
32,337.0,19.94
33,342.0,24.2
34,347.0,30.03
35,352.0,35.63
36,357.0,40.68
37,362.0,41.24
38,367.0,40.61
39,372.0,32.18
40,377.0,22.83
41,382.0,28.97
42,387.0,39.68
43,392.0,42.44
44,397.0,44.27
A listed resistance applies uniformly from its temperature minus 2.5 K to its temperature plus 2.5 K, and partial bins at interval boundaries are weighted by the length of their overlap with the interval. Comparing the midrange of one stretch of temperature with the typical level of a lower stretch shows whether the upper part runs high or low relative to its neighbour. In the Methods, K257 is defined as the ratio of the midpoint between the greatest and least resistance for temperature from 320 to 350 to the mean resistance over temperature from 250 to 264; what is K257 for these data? 0.58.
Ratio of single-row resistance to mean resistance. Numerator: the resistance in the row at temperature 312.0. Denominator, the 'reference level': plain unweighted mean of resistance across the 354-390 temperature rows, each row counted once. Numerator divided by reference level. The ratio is 1.13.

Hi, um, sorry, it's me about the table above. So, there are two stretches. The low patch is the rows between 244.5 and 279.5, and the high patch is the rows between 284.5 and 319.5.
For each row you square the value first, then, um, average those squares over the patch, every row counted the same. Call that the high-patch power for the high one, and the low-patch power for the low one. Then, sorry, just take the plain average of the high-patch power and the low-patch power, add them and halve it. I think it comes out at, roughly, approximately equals 1654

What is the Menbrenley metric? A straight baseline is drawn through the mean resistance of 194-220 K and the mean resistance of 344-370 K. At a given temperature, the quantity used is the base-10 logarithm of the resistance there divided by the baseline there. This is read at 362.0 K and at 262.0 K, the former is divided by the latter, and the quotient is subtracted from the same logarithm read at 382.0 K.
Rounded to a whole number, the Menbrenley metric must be -2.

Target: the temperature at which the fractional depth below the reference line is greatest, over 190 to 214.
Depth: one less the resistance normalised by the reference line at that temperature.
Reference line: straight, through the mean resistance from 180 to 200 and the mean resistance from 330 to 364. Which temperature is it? 192.0 K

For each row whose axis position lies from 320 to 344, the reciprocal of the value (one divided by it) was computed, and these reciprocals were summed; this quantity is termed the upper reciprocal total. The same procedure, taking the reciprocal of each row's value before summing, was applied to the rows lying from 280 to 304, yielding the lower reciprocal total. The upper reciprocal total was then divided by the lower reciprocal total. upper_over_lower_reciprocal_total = 1.6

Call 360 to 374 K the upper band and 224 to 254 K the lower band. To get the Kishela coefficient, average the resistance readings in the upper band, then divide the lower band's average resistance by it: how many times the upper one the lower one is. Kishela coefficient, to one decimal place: 1.1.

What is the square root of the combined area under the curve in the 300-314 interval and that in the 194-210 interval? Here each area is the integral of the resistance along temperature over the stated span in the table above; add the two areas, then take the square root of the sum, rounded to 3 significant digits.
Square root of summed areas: 35.4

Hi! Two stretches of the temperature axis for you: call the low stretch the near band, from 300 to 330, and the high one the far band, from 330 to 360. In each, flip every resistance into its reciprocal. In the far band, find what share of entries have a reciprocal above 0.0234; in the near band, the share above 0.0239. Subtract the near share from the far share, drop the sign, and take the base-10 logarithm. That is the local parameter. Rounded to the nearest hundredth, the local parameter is -0.78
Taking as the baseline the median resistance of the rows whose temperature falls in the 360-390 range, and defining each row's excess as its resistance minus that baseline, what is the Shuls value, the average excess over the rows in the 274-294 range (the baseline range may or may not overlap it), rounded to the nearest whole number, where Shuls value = 4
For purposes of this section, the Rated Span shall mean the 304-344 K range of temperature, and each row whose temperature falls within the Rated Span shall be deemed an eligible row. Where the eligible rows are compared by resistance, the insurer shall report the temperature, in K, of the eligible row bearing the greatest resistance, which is 307.0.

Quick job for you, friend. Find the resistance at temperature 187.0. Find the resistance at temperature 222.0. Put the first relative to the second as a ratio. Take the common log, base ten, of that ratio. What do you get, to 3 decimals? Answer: -0.013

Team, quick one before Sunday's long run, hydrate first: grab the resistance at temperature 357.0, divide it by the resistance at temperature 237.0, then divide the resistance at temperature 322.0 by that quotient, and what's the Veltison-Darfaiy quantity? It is 32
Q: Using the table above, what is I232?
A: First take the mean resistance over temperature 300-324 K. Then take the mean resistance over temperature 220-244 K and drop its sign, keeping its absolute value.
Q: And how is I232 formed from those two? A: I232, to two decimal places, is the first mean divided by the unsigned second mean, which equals 0.88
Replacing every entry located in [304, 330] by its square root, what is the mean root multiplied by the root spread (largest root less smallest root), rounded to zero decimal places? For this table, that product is 9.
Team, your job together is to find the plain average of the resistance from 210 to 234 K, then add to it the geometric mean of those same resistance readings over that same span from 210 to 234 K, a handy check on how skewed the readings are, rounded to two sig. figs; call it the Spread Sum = 87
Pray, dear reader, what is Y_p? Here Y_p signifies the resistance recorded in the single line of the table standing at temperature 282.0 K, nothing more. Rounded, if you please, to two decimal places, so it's 44.18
